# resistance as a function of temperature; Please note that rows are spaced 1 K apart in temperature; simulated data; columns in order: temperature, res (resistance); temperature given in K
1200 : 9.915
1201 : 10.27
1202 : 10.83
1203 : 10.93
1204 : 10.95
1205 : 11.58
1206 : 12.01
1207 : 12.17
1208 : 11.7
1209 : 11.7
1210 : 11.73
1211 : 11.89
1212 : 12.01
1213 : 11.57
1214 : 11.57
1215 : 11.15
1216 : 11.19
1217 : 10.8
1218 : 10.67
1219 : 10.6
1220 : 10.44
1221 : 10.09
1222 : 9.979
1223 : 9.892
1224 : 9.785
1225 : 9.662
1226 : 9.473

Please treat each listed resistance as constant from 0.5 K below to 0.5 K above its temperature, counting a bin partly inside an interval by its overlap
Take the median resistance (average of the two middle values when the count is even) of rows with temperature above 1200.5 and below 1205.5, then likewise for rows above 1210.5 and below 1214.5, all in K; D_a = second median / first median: 1.07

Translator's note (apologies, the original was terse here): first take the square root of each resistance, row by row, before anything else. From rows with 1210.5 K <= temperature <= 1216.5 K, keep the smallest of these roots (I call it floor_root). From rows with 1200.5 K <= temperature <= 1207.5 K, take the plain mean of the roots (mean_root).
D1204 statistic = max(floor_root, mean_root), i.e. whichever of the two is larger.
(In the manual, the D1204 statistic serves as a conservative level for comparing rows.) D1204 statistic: 3.35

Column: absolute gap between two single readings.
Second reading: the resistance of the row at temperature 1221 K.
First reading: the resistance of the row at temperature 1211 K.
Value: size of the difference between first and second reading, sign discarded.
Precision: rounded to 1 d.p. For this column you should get 1.8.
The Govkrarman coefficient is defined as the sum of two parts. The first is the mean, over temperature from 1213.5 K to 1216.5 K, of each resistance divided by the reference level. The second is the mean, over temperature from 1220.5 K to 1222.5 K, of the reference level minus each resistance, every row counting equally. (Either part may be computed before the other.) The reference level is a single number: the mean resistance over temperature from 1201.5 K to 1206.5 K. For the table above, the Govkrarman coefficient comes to 2.2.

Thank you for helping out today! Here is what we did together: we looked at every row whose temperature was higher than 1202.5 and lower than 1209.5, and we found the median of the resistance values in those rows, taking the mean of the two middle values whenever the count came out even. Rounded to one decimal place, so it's 11.7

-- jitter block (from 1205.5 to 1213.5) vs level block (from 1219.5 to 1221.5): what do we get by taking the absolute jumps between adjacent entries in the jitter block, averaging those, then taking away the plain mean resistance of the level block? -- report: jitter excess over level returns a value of -10.1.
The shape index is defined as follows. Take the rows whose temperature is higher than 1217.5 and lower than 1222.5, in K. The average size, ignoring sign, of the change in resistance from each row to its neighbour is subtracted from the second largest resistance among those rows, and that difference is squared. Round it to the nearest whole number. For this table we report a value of 109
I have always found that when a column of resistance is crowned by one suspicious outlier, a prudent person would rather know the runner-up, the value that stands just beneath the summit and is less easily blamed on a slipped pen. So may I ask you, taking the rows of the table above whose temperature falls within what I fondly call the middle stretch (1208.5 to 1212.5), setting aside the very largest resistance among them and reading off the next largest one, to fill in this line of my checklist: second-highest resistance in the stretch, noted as 11.89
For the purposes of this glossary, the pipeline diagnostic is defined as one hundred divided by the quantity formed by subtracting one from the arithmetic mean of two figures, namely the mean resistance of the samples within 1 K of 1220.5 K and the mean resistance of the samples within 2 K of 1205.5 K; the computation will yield 10.0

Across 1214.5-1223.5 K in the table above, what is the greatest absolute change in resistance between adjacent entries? 0.39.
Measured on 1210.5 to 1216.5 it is 0.44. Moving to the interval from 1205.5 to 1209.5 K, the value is 0.47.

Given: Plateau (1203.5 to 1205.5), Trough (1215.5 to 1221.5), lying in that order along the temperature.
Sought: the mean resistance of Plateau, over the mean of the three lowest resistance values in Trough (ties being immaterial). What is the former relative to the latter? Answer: 1.09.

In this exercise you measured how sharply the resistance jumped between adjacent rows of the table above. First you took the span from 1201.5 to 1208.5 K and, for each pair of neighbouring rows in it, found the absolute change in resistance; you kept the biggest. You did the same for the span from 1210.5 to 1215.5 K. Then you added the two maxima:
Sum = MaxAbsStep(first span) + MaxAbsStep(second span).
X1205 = 1.07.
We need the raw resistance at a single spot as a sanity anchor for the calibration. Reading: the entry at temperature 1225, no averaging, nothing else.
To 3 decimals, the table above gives 9.662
